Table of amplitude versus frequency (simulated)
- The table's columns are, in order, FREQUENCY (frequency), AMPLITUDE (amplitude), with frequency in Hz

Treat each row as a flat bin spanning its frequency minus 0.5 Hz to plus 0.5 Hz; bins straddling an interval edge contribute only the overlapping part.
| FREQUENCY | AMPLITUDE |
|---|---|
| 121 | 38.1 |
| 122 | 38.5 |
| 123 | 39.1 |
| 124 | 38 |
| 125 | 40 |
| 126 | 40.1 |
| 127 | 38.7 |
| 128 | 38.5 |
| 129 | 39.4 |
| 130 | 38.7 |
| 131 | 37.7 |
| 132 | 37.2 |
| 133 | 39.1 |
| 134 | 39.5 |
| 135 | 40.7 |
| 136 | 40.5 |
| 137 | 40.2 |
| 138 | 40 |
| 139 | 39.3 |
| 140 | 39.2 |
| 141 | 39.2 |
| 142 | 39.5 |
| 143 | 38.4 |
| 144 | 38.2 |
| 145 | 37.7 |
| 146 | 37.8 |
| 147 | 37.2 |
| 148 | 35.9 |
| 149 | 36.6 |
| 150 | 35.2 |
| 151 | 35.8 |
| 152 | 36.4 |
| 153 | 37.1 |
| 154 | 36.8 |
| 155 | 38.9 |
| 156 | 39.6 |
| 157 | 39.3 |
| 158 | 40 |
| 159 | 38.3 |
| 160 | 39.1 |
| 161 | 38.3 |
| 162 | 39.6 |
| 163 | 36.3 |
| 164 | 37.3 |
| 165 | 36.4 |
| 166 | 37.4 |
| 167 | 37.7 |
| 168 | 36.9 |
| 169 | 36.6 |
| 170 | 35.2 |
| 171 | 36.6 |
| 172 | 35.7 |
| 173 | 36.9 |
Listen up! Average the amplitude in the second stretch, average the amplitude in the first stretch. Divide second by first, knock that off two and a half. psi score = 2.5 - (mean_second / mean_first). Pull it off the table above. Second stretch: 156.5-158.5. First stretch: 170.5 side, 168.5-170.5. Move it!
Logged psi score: 1.40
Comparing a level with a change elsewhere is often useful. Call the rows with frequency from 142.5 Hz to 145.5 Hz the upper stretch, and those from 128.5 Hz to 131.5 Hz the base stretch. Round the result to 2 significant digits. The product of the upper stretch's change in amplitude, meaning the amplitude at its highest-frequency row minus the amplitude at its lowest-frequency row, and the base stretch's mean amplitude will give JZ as -27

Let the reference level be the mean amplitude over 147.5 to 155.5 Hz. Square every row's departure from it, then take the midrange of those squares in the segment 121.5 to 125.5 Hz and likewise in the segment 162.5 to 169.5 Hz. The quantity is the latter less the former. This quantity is -6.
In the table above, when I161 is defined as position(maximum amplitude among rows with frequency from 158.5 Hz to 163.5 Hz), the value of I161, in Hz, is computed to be 162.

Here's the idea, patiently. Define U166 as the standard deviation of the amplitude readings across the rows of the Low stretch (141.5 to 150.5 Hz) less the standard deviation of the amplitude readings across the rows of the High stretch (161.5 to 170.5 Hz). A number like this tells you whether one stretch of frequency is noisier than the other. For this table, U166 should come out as 0.11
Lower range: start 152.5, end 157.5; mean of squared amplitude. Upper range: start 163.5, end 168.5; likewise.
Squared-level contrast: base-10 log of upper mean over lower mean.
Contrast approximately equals -0.03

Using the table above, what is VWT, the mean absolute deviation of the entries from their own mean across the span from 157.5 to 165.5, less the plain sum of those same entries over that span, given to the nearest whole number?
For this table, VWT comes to -304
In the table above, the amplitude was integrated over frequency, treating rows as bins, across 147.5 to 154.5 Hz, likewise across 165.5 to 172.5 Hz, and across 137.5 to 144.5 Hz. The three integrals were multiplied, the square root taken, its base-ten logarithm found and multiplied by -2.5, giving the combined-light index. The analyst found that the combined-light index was -9.06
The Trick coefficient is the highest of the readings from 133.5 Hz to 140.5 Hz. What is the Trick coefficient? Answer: 40.7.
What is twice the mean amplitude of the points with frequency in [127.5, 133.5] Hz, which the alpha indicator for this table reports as 77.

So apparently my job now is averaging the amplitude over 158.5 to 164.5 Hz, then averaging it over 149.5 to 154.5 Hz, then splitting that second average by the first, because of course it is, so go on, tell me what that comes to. 0.950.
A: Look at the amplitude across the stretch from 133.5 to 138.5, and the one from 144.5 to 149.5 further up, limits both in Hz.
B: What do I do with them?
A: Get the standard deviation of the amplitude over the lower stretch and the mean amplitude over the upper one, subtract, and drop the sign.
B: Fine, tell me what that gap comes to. 36.6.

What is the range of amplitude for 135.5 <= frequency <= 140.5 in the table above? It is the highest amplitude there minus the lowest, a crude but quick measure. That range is 1.3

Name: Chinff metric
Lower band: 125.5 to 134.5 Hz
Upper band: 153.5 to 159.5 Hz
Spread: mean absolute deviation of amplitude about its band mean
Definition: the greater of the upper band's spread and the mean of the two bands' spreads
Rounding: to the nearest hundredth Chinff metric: 0.84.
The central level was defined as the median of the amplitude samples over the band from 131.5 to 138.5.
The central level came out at 40.0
